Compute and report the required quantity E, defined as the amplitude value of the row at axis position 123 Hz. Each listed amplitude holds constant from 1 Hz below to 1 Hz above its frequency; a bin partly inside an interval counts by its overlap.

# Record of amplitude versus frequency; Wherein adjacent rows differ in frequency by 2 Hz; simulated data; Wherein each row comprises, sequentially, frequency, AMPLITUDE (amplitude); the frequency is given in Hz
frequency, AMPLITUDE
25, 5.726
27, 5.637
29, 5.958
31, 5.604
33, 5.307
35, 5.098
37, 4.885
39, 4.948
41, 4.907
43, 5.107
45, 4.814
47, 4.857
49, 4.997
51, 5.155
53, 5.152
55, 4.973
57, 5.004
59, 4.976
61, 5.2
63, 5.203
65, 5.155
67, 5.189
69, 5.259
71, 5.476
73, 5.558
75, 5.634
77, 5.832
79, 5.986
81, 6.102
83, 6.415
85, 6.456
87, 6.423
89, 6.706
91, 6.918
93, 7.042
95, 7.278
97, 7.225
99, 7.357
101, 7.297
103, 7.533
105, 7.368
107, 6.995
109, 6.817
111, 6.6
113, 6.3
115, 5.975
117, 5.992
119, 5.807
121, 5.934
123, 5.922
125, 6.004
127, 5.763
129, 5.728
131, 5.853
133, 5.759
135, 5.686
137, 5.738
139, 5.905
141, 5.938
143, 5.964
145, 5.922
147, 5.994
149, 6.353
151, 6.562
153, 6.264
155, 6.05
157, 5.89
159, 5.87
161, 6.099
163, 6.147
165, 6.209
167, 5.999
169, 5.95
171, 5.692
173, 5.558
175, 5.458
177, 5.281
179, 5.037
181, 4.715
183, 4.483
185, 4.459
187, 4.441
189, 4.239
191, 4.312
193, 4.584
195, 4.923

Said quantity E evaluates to 5.922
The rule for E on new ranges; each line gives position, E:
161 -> 6.099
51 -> 5.155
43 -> 5.107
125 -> 6.004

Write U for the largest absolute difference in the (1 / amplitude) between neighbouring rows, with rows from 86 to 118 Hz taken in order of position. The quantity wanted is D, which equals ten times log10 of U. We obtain -20.6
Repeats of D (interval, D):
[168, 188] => -18.7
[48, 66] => -20.6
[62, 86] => -21.0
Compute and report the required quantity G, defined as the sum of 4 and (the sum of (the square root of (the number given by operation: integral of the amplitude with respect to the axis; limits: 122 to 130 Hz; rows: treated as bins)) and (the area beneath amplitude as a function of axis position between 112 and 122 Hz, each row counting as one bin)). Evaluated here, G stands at 71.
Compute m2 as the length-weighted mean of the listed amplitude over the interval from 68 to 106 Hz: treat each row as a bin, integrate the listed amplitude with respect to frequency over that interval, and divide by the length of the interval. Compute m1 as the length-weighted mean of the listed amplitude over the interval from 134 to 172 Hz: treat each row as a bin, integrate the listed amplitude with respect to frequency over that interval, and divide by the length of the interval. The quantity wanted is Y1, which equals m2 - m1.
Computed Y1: 0.5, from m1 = 6.0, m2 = 6.52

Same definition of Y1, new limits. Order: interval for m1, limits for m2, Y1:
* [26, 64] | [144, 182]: 0.7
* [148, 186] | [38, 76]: -0.6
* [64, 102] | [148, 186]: -0.6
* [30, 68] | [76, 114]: 1.7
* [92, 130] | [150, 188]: -1.0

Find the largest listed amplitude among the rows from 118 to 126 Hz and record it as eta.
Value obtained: 6.004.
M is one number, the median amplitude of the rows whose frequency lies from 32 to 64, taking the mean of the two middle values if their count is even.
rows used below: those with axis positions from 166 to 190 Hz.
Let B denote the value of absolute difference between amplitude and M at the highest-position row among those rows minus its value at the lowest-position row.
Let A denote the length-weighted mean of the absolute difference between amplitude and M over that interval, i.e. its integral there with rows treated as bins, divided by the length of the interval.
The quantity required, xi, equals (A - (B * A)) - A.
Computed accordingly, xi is 0.1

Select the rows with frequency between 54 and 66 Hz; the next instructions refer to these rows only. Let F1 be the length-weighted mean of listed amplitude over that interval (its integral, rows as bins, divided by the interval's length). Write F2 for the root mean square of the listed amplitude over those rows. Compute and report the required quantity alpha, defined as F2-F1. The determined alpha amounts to 0.0010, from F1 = 5.1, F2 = 5.1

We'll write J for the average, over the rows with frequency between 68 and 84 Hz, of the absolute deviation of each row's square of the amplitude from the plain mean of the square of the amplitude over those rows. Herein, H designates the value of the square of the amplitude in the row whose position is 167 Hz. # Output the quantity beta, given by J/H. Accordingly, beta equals 0.097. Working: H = 36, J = 3.5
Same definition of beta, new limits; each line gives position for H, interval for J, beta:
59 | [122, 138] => 0.042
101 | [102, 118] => 0.121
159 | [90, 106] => 0.060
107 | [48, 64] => 0.020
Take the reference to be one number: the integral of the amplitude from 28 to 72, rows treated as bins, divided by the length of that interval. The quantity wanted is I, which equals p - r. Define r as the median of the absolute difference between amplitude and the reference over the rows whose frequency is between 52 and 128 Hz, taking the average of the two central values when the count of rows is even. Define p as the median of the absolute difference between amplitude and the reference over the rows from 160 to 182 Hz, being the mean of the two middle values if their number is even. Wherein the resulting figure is -0.3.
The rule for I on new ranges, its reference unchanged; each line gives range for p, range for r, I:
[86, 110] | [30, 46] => 1.8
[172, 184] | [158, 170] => -0.5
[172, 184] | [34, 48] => 0.1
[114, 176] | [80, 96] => -0.6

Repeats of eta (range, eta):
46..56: 5.155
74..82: 6.102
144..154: 6.562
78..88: 6.456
